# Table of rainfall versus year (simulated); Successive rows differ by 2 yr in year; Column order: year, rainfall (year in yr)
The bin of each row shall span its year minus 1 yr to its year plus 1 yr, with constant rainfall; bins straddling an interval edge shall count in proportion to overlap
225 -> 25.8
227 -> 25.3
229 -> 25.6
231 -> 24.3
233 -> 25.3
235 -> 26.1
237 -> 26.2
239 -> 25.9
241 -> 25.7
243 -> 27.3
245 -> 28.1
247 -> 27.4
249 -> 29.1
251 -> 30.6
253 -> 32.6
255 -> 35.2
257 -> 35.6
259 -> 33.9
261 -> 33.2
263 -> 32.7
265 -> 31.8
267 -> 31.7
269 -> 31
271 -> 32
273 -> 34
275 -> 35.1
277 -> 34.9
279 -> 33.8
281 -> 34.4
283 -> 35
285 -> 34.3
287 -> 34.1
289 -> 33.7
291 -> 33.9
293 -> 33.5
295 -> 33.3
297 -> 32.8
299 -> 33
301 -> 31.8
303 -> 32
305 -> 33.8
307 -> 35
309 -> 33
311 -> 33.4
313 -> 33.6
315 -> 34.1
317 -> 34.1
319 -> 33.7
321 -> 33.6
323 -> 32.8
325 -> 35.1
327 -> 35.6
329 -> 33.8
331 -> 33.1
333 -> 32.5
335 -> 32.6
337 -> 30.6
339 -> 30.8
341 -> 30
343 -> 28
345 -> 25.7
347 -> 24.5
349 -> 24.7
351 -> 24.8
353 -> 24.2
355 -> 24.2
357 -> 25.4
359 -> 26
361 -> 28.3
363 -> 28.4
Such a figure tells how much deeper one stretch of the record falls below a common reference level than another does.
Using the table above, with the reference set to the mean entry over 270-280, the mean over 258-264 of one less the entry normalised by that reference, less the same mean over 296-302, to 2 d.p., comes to -0.02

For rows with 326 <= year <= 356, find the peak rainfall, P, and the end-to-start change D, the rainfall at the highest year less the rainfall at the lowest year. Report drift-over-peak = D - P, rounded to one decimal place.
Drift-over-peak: -47.0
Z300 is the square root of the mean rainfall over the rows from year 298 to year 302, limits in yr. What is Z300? 5.69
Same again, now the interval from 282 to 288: 5.87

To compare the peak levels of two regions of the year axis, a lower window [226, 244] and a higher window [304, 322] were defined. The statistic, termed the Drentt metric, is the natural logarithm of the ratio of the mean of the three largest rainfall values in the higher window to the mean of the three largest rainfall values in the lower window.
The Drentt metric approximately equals 0.26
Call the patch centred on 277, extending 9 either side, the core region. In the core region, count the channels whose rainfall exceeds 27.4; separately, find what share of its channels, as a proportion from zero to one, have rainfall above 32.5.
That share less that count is -8.22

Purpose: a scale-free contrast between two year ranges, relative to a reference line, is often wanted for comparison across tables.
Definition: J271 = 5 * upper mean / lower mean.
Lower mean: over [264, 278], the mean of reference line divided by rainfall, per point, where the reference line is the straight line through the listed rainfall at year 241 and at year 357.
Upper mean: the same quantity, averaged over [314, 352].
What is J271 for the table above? 5.34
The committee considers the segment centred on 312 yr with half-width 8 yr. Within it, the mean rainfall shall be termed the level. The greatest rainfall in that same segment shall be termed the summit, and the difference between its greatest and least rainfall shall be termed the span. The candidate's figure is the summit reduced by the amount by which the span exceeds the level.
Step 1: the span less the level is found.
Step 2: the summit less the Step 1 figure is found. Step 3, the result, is 67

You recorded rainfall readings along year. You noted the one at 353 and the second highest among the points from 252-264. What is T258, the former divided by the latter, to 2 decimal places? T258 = 0.69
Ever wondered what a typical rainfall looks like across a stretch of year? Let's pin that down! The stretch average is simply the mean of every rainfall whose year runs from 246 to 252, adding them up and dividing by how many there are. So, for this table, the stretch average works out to 29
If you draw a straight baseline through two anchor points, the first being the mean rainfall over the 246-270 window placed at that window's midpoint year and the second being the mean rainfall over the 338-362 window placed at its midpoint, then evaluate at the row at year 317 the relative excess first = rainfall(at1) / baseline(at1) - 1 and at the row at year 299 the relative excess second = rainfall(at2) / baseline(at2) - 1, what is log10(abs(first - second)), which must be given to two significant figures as -1.1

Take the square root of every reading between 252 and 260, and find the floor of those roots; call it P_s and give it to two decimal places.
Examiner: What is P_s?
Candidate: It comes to 5.71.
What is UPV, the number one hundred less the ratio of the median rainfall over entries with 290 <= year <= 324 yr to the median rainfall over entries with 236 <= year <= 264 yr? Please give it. 98.9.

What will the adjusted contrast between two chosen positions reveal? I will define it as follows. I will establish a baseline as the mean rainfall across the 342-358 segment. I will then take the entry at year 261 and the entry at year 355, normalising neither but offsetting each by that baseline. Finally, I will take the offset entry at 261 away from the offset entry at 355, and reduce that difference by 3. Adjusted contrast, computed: -12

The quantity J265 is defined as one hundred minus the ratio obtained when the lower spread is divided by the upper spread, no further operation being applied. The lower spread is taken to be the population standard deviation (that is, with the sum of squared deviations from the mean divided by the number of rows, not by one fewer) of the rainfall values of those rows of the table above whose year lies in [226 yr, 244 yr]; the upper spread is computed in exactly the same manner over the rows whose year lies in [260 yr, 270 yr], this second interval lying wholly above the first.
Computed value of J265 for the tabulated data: 99.0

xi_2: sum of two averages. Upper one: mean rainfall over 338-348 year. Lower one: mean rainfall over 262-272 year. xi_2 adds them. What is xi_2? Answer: 60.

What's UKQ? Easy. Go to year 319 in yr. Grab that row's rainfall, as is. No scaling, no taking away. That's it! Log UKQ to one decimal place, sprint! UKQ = 33.7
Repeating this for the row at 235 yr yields 26.1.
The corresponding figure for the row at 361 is 28.3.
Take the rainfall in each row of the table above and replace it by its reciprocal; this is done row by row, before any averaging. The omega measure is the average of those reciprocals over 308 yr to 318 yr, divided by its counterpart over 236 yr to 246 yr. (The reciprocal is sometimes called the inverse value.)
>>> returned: 0.8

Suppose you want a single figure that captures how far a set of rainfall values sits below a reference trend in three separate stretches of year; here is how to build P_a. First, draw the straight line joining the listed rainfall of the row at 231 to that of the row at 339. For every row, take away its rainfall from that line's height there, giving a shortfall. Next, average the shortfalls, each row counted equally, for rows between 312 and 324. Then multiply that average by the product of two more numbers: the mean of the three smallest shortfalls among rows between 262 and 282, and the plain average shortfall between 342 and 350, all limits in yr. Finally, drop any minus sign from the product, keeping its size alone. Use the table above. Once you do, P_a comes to 175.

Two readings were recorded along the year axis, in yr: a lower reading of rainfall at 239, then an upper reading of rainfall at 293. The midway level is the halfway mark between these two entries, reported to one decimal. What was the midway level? 29.7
